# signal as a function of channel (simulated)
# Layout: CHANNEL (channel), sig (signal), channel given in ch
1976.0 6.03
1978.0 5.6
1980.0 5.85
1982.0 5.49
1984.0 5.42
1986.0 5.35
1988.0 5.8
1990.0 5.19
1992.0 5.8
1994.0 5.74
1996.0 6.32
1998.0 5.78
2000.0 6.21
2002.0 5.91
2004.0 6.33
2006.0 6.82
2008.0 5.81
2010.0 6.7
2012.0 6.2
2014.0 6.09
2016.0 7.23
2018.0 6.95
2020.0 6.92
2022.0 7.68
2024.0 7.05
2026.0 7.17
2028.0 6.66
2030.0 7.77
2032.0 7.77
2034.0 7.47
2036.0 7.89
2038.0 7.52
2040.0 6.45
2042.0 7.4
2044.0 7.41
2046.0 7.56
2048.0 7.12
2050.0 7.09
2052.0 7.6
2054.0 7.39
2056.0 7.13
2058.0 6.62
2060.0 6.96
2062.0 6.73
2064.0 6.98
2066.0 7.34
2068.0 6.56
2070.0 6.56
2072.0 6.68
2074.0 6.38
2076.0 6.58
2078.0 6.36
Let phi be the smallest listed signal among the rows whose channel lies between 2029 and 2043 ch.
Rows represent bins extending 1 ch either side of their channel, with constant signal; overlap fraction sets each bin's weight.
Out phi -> 6.45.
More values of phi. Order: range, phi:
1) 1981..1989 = 5.35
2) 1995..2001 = 5.78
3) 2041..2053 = 7.09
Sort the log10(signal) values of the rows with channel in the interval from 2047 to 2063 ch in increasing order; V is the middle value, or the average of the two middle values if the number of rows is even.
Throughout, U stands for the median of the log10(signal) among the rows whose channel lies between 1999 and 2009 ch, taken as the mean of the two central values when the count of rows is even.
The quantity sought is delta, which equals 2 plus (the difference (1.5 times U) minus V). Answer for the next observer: 2.34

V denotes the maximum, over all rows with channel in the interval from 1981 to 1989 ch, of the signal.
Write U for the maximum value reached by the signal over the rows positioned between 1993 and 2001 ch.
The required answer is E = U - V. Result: 0.5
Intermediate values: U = 6.32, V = 5.8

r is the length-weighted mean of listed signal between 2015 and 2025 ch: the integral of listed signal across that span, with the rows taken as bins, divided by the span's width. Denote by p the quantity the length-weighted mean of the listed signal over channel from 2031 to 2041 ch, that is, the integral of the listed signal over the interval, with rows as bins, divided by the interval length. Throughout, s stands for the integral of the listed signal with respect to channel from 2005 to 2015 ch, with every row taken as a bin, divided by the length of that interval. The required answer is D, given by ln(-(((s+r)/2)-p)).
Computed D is -0.4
